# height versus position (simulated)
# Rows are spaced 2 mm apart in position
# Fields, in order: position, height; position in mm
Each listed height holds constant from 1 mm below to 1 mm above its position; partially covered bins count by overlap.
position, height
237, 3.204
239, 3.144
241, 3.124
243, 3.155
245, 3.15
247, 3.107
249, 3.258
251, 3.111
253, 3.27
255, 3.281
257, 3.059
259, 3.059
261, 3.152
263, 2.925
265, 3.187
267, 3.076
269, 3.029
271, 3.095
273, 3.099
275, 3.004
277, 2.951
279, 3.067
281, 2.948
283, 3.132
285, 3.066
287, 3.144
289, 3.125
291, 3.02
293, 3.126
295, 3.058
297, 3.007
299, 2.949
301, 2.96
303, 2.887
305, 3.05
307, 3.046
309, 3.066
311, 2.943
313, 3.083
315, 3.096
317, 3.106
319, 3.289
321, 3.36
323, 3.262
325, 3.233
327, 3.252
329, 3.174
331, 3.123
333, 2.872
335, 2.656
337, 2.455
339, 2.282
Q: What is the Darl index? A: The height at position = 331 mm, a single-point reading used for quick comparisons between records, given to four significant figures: 3.123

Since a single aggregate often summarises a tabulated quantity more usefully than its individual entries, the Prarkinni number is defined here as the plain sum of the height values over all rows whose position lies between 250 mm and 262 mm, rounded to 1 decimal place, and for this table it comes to 18.9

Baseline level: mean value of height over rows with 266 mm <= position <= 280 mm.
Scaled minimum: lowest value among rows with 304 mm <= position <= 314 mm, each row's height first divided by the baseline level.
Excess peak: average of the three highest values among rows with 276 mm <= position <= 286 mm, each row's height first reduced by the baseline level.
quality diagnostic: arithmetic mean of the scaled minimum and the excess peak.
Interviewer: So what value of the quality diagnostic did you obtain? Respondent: 0.504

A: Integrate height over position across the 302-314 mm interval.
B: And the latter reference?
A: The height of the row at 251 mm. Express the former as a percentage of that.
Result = 1162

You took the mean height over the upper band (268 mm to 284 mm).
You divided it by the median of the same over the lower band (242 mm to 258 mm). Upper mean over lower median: 0.96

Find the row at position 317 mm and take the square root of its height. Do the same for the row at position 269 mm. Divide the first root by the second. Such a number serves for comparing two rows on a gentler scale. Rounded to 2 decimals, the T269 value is 1.01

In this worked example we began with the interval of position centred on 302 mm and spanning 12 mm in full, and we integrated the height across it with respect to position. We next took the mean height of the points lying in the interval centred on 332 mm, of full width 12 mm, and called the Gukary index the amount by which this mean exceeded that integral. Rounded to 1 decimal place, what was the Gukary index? -32.9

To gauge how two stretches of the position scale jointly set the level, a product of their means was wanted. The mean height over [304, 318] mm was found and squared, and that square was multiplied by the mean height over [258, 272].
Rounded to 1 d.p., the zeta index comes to 28.7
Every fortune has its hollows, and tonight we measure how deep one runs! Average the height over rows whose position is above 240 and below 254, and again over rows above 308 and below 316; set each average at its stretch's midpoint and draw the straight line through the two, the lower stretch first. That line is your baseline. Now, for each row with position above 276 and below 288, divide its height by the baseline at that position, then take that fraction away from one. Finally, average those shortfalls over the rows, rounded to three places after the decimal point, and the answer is 0.017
